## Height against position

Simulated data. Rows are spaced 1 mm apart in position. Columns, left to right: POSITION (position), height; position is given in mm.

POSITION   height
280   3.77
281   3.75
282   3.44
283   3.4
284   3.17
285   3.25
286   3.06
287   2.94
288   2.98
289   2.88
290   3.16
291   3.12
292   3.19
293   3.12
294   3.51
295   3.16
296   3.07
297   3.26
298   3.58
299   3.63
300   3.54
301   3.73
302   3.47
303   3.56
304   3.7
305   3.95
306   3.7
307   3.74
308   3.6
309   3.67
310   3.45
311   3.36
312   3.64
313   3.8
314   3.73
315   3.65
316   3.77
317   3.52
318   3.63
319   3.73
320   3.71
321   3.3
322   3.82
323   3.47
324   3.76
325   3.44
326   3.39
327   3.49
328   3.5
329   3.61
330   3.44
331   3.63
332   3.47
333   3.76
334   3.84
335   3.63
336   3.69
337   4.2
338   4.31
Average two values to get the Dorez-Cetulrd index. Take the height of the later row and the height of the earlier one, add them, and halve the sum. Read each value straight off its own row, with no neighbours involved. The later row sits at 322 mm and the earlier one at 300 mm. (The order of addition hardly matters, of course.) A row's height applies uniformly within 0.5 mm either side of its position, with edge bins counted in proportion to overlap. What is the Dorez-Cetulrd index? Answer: 3.68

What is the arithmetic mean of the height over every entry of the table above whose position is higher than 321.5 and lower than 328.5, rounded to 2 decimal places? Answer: 3.55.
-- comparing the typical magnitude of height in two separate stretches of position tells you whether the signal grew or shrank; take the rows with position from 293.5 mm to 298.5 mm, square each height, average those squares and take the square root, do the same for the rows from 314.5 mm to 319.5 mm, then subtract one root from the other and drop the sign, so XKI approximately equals 0.34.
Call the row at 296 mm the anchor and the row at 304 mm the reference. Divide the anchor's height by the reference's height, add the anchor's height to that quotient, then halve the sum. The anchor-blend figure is 1.95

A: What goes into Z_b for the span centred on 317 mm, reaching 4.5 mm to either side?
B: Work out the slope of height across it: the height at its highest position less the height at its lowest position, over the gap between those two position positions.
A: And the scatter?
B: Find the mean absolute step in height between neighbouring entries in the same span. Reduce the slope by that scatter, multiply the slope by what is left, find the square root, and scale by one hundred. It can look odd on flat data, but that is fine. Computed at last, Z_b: 11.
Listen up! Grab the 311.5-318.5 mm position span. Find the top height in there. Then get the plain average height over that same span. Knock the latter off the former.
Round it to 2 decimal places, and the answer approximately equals 0.12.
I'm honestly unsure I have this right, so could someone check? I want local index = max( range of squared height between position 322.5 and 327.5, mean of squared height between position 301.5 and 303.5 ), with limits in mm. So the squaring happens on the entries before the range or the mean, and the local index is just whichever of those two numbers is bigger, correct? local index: 12.4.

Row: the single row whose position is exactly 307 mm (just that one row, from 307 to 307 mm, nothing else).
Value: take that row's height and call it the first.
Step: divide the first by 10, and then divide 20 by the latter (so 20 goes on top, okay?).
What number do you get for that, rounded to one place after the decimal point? 53.5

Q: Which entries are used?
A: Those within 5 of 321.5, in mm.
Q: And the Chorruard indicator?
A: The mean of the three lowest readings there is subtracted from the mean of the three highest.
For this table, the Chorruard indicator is 0.39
